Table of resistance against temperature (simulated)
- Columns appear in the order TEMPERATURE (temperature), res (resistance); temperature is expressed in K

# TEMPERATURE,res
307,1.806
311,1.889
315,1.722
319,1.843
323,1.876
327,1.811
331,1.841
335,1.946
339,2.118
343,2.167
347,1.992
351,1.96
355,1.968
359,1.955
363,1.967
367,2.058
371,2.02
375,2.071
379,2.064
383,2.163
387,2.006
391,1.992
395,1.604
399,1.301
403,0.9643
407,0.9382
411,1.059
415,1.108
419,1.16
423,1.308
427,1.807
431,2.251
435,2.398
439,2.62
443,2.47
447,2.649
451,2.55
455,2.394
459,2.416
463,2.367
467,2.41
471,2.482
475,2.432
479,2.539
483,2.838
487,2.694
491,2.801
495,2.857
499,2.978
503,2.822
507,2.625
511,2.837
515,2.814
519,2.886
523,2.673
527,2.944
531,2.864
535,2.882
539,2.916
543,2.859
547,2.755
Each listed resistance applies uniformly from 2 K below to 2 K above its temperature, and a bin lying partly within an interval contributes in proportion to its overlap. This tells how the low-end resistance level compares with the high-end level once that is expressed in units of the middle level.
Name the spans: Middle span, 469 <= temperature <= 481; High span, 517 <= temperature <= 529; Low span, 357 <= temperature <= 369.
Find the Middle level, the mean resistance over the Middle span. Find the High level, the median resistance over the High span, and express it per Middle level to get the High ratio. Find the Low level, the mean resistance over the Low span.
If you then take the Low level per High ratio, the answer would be 1.7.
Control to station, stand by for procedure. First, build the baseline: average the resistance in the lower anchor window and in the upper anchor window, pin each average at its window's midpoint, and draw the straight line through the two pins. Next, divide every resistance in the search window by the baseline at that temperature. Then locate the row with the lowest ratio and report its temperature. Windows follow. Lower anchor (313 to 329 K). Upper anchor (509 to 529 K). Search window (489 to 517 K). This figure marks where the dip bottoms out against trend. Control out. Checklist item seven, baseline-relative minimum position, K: 507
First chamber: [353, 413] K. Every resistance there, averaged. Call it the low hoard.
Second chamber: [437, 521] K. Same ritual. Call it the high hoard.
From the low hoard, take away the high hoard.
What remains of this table -0.90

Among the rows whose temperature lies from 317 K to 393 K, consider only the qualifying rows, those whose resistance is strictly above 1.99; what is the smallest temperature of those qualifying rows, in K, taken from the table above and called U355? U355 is 339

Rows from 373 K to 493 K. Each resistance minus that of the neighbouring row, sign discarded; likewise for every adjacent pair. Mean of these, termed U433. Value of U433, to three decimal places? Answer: 0.155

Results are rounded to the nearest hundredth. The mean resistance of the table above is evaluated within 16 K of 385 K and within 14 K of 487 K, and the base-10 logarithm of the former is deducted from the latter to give 2.45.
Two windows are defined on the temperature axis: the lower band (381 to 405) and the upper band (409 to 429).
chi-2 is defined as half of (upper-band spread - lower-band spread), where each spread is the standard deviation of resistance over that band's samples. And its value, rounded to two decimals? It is -0.08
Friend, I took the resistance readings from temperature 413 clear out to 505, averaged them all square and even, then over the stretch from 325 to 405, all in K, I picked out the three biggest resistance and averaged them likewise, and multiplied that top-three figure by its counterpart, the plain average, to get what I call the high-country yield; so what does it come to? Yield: 5.1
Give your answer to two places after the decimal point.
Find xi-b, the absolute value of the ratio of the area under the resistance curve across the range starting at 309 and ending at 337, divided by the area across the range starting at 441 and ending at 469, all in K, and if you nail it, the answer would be 0.75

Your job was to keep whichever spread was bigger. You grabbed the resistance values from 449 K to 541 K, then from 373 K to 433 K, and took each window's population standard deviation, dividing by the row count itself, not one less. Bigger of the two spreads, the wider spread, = 0.47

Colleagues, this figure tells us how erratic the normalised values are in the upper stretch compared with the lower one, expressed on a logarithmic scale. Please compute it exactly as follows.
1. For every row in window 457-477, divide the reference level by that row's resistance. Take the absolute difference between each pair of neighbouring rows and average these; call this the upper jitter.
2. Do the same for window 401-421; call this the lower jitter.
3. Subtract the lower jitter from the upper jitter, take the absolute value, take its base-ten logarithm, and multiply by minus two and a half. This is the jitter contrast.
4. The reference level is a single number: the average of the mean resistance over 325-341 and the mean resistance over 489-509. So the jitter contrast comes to 2.3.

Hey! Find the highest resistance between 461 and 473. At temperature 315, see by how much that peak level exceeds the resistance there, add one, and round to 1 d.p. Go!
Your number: 1.8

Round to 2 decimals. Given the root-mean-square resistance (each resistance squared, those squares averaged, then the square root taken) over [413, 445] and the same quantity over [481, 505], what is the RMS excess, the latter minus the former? 0.85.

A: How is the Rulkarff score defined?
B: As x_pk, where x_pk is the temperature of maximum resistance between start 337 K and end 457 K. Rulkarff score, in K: 447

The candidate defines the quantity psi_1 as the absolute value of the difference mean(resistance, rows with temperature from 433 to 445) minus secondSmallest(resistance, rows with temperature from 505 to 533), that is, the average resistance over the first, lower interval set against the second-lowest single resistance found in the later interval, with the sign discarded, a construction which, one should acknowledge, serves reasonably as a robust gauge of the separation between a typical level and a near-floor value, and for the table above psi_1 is 0.18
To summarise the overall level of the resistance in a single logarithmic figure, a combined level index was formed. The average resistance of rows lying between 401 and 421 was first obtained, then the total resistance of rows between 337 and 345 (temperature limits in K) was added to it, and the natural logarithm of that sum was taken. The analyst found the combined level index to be 1.67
